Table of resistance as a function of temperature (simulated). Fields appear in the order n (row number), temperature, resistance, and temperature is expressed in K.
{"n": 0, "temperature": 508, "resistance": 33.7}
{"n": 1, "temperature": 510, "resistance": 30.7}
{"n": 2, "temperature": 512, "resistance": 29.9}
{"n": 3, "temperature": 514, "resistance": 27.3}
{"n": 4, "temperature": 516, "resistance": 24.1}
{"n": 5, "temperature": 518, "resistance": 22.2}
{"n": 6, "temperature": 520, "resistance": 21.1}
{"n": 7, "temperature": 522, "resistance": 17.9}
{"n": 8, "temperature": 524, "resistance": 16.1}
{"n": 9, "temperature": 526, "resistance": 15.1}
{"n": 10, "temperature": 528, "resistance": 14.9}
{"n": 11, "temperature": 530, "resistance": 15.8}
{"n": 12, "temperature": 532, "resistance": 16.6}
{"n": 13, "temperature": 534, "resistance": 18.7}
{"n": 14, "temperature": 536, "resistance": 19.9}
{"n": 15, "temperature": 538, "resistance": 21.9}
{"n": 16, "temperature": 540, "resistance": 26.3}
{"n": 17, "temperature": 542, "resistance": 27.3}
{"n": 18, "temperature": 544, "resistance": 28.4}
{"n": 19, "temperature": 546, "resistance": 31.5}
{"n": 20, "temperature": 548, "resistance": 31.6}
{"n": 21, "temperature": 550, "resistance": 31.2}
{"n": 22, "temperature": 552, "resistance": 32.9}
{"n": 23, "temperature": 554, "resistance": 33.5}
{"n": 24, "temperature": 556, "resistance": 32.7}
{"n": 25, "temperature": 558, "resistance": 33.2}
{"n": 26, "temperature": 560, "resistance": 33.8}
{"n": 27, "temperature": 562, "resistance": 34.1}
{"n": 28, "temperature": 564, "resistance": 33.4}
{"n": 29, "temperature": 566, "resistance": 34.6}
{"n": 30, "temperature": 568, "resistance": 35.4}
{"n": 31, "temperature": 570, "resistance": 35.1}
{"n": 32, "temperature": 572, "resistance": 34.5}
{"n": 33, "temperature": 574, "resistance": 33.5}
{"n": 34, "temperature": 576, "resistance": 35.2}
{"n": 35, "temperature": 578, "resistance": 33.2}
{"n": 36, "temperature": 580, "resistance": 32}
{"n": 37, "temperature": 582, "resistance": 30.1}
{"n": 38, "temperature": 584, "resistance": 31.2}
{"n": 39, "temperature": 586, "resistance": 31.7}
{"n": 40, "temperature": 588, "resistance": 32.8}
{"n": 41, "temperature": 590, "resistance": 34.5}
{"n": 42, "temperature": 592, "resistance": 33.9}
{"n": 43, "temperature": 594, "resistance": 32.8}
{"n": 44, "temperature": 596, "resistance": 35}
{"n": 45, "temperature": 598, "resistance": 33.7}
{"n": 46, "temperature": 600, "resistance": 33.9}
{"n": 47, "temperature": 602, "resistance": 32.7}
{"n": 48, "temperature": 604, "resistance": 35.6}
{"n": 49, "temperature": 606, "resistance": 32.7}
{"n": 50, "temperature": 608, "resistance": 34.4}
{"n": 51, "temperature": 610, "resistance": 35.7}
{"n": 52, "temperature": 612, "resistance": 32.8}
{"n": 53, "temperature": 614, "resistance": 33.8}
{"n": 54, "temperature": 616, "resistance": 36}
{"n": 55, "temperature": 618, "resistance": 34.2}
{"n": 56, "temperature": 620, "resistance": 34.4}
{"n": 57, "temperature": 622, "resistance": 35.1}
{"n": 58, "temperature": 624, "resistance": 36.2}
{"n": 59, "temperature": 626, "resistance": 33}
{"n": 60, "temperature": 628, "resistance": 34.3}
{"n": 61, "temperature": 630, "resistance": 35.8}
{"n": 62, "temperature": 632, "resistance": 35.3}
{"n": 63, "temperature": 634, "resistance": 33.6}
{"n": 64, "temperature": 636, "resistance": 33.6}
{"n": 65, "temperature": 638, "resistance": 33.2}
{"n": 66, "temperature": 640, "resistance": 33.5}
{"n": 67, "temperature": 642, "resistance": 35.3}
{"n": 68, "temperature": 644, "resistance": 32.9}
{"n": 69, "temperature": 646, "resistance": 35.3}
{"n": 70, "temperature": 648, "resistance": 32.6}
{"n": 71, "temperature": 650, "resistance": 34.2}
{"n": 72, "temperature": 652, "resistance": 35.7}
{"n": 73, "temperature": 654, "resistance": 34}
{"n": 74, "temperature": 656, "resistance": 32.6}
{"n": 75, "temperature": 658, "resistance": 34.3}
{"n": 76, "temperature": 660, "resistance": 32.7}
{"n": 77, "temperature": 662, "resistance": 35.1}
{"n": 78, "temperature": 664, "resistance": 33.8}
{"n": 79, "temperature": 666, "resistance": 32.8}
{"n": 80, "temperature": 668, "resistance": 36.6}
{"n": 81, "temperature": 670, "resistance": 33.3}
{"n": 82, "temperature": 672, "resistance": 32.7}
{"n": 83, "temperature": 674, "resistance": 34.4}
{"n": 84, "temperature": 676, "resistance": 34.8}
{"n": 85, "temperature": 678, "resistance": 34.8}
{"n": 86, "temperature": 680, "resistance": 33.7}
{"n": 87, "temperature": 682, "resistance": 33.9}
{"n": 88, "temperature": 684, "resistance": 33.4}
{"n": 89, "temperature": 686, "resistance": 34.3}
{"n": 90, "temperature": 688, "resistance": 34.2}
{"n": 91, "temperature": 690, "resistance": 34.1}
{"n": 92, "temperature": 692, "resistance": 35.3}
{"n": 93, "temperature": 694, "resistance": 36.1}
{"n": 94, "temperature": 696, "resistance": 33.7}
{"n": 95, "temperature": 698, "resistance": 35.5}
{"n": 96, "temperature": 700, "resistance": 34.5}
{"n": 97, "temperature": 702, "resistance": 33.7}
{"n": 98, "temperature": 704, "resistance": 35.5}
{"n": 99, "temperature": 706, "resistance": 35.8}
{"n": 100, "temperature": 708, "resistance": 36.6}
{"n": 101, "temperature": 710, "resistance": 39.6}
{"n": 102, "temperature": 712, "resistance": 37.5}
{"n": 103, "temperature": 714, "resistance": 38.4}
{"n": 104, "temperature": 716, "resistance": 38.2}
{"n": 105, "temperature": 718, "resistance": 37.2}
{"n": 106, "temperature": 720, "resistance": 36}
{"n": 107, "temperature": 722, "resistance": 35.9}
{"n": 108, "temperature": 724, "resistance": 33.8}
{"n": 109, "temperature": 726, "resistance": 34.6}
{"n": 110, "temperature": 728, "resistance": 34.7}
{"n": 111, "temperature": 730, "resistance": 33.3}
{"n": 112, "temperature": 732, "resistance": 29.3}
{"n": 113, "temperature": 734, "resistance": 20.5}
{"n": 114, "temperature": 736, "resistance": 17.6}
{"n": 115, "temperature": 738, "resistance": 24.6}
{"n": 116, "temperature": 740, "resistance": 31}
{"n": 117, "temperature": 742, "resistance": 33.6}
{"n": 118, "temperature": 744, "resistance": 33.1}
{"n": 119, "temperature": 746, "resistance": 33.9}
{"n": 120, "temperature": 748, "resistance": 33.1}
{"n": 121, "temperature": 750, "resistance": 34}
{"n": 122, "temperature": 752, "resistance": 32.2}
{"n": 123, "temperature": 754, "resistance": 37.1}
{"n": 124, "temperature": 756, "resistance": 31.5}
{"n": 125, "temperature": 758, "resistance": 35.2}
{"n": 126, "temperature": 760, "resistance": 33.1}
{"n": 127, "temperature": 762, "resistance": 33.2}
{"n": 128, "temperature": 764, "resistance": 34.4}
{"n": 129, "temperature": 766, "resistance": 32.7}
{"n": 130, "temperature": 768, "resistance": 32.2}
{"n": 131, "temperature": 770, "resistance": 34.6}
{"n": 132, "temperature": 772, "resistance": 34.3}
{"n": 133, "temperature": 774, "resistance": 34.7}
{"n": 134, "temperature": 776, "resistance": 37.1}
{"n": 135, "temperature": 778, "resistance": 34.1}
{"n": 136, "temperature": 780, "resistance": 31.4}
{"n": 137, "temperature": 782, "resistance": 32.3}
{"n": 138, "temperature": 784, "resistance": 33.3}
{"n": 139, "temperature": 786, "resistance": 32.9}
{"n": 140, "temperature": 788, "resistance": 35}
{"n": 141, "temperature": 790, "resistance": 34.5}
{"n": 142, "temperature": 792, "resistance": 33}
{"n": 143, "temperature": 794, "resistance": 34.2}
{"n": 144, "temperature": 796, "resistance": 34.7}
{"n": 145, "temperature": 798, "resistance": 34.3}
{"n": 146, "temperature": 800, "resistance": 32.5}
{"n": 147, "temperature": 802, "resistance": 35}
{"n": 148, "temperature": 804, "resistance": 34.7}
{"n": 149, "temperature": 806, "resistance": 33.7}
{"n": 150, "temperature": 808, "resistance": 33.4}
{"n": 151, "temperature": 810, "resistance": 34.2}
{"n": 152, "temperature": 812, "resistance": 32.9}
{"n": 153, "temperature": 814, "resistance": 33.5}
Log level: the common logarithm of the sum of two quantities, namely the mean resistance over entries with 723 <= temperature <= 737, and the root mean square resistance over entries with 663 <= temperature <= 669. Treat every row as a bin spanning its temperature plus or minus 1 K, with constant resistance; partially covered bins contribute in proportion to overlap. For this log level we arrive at 1.80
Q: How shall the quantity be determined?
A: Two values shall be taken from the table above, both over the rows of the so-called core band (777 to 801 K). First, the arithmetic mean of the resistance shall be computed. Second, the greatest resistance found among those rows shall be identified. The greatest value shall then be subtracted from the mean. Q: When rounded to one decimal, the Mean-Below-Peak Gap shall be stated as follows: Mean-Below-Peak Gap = -1.5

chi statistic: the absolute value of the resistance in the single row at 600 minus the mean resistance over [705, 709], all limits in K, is 2.3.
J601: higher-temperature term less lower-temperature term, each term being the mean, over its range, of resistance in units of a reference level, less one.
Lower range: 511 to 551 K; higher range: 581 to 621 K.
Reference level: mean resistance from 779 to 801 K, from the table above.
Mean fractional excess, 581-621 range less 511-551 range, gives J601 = 0.32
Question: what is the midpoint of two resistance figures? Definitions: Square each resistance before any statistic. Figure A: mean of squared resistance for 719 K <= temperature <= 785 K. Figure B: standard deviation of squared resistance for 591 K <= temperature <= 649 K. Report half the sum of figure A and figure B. 575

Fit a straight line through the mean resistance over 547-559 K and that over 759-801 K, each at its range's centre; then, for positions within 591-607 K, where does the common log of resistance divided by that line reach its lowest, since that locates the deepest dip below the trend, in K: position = 606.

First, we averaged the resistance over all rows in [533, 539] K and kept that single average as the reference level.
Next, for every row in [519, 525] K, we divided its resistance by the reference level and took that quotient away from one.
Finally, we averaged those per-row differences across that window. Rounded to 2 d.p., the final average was 0.09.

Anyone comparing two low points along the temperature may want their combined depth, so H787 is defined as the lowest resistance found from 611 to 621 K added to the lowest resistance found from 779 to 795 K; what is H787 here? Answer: 64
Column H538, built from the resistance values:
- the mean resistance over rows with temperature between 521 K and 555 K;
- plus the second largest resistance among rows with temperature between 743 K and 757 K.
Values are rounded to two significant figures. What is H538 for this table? 58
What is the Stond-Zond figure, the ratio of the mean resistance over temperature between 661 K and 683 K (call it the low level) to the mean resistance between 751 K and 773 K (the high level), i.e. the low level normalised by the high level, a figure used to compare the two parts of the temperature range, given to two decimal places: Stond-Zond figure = 1.01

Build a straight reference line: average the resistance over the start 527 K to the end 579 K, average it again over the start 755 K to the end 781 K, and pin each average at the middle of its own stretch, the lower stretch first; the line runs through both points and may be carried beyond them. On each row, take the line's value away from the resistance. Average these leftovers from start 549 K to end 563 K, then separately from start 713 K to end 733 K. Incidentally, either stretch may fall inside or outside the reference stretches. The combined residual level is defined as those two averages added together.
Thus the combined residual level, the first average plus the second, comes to 6.2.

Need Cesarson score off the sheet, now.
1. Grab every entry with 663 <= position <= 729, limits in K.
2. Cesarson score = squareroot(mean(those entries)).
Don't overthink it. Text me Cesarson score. 5.93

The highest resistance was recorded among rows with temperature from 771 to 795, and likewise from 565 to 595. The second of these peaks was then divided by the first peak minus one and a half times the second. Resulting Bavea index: -2.2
